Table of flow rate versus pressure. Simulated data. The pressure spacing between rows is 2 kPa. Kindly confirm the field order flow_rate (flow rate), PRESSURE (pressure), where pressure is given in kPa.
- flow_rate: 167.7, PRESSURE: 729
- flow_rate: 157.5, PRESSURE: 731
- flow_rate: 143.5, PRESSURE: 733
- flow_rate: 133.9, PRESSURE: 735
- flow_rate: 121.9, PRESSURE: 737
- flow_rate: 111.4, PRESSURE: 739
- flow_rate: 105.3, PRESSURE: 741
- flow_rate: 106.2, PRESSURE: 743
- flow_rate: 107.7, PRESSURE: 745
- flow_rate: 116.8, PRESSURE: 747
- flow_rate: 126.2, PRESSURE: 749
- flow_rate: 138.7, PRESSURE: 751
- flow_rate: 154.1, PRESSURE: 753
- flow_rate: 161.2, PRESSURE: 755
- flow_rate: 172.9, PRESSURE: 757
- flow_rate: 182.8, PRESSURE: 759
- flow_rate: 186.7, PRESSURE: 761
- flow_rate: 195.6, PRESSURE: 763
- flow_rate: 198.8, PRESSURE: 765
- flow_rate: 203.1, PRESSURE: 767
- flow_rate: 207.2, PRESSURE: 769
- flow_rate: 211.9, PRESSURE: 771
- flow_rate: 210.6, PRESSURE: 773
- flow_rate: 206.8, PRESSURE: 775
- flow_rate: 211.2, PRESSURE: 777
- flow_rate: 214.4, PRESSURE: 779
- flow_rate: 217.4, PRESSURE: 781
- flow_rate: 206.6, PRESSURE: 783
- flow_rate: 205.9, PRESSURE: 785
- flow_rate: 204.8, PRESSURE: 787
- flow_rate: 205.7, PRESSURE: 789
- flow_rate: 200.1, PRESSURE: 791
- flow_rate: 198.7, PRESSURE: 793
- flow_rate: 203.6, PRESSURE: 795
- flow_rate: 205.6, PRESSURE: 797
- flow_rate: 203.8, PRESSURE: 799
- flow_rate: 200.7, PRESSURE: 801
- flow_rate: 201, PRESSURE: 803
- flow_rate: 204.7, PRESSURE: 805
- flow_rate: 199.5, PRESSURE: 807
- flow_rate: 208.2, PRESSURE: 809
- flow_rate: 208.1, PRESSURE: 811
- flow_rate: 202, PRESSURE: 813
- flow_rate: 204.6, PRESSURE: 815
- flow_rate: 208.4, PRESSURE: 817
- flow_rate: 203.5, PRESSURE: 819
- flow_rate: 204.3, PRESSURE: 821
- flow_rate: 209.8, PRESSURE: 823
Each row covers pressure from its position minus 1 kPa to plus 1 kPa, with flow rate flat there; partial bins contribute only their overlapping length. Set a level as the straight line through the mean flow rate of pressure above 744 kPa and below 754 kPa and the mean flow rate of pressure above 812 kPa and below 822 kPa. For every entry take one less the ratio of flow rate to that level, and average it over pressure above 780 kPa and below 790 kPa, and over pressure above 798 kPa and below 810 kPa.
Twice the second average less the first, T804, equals 0.10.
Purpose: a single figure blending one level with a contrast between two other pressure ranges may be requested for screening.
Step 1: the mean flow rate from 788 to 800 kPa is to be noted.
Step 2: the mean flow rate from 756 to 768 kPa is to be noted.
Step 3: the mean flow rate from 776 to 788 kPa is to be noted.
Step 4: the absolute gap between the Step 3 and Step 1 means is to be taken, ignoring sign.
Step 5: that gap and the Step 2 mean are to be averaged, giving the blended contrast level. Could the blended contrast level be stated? 99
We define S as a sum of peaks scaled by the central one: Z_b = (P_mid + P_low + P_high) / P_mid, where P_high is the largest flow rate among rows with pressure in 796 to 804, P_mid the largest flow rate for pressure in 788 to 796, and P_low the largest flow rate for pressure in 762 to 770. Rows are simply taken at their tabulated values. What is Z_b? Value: 3.01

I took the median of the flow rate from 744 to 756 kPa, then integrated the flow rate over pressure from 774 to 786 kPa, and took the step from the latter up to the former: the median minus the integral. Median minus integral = -2392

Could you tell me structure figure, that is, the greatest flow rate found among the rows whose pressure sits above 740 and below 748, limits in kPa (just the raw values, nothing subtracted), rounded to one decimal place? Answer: 116.8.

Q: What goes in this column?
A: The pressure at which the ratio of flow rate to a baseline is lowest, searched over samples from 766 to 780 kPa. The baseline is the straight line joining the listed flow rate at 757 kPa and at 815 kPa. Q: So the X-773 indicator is 775 kPa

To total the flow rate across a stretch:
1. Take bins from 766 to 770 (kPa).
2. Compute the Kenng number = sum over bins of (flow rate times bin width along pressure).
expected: 820.6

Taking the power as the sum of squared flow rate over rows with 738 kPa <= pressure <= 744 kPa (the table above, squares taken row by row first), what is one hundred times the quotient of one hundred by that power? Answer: 0.29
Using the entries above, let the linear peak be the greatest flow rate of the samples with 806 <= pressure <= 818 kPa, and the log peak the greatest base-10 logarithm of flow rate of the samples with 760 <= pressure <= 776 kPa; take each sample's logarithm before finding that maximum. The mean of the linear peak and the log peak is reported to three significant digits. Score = 105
